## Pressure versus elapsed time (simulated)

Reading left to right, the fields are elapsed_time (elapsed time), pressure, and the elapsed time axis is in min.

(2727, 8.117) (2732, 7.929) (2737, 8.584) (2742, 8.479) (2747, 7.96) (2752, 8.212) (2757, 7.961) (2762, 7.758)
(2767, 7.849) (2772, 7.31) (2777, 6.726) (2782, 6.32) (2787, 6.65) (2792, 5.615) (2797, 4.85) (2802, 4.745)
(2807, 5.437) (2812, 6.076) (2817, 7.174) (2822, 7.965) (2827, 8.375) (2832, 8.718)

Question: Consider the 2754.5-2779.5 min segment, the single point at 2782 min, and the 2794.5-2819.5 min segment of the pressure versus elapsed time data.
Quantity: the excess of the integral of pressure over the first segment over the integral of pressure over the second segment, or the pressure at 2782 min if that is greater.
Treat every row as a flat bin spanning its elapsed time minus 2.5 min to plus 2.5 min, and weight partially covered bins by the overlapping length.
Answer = 47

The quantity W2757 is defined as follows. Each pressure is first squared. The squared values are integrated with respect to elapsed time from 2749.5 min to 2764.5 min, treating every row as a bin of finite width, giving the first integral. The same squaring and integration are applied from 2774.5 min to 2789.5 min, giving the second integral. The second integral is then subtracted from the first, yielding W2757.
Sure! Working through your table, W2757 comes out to 308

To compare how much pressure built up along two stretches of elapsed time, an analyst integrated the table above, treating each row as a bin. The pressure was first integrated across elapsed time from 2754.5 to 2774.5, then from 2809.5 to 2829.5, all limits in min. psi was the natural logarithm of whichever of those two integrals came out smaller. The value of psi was 5.00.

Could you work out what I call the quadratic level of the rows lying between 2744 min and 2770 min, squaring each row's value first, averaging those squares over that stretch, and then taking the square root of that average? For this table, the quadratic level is 7.9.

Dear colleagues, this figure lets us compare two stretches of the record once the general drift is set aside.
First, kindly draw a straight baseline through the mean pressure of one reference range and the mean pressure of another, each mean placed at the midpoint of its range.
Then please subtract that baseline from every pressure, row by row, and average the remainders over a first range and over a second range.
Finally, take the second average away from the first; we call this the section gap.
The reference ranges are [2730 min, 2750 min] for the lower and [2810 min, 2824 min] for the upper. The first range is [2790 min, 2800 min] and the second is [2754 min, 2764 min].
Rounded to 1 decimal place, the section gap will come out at -2.1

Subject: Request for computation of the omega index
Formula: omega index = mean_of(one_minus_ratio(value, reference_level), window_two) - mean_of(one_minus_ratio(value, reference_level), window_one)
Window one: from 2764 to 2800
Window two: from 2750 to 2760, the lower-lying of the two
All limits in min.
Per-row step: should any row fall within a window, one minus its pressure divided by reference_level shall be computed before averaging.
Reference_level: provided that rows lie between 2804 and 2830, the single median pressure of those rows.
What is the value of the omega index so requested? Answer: -0.22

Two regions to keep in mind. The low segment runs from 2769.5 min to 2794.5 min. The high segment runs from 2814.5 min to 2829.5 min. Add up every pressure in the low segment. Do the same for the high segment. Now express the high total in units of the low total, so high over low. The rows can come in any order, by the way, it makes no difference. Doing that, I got 0.72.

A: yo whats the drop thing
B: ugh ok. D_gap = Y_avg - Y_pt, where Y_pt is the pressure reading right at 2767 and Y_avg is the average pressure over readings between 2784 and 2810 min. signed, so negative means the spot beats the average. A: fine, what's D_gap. -2.4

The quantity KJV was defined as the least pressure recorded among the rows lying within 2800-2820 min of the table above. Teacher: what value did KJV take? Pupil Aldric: 4.745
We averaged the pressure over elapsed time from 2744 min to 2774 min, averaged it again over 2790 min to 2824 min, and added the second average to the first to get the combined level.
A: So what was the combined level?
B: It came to 13.8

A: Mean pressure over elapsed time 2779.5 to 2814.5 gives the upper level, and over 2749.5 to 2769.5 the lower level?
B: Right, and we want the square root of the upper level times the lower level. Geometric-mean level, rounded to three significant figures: 6.71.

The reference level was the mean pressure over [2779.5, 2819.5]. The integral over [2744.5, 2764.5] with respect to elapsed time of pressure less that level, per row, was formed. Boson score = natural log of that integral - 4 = -0.26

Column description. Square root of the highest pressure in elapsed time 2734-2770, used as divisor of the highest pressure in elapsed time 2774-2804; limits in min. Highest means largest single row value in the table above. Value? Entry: 2.30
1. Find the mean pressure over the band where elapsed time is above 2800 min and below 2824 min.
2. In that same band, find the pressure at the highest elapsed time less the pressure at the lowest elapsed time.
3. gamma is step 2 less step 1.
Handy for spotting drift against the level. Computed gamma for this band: -3.1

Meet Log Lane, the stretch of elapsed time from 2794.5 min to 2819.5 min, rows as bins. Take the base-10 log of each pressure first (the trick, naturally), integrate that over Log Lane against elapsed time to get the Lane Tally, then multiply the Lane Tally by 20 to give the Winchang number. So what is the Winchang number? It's 374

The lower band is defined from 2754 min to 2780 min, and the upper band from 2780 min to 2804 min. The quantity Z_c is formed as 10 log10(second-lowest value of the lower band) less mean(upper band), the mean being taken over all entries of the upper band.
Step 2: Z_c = 3.0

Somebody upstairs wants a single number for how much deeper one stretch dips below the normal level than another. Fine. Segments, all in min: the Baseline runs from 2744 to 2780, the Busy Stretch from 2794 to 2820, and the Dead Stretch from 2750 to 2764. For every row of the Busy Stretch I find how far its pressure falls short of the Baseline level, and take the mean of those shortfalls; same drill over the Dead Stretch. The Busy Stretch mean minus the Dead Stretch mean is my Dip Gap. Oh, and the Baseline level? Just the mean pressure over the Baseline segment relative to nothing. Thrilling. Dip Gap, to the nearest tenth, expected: 2.3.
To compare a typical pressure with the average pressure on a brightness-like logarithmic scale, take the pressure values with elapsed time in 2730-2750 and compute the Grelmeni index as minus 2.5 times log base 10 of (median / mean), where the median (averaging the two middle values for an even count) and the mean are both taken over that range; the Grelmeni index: 0.00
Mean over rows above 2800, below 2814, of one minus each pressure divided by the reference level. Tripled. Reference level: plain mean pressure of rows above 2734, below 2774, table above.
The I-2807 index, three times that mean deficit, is 1.0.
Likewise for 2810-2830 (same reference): 0.2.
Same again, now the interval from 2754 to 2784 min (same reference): 0.3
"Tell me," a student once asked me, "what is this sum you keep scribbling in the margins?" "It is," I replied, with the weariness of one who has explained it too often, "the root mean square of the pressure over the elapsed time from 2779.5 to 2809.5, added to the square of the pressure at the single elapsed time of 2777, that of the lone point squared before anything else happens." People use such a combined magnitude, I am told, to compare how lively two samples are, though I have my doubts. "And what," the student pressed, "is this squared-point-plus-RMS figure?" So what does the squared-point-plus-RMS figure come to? 51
